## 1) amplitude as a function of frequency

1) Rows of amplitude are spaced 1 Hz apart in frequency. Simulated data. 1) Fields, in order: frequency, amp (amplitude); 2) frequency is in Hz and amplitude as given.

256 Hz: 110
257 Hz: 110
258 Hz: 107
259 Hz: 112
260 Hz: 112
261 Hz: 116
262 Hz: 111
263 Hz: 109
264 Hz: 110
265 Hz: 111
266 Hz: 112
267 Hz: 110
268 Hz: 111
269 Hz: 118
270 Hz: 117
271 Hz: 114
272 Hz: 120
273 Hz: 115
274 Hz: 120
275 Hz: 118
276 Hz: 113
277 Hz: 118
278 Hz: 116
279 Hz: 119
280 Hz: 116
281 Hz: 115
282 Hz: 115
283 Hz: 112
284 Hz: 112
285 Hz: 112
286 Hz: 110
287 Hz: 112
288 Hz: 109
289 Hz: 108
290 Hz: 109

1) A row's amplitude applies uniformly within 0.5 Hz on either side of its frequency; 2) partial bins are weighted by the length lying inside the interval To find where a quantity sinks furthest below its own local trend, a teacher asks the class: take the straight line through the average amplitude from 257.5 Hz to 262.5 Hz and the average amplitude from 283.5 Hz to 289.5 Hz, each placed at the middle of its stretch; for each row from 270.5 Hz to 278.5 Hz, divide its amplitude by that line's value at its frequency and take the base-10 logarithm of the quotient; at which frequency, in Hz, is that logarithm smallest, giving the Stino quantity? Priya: 276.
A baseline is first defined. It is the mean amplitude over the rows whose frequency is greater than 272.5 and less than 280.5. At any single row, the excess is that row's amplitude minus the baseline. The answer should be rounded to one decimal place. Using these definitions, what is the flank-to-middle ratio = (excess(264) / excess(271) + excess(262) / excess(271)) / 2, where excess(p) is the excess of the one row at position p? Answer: 2.2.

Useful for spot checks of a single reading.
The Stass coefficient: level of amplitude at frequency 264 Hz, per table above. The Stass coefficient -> 110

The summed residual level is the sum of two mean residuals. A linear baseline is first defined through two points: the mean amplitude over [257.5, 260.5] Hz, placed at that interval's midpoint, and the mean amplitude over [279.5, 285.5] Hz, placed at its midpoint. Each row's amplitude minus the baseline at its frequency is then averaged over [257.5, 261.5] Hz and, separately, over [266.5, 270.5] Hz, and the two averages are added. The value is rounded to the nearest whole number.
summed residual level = 4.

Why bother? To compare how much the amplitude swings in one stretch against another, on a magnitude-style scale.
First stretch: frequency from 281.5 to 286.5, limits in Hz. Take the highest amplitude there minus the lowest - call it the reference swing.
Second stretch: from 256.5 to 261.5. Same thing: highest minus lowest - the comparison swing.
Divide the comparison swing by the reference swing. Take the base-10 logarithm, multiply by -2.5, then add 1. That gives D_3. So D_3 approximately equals 0.36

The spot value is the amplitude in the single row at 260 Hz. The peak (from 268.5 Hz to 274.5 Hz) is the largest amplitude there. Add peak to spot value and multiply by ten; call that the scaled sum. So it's 2320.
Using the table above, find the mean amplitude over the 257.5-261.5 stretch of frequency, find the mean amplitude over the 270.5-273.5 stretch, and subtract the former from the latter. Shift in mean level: 5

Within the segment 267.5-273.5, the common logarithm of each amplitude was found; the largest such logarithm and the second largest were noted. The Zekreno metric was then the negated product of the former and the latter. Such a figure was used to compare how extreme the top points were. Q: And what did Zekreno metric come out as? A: -4.31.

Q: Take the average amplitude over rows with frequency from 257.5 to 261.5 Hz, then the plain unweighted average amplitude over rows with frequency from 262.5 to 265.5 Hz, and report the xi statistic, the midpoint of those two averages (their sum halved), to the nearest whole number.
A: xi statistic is 111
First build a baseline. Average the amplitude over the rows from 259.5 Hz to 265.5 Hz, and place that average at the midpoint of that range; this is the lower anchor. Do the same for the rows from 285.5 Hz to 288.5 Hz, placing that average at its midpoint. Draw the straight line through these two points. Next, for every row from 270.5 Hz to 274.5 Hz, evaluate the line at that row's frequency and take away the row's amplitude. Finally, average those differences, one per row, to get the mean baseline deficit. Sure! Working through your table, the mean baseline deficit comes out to -6.2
